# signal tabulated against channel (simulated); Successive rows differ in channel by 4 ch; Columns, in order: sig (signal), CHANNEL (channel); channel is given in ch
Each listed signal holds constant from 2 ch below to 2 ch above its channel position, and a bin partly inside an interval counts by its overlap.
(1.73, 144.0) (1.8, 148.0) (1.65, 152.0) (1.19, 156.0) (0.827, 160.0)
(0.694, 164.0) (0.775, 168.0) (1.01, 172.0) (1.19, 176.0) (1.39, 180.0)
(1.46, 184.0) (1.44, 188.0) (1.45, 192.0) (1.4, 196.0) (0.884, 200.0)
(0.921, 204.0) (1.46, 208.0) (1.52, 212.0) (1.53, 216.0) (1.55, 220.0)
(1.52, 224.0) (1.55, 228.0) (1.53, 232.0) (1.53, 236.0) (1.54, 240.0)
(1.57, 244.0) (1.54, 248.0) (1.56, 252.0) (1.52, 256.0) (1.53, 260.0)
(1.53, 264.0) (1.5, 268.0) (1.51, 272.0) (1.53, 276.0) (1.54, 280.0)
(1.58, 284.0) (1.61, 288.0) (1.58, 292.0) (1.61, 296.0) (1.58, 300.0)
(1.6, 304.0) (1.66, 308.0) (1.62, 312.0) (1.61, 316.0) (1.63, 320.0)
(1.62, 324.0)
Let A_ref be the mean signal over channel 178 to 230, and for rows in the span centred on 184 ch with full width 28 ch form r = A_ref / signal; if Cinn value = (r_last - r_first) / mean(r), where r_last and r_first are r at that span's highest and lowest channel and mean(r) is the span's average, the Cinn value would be -0.36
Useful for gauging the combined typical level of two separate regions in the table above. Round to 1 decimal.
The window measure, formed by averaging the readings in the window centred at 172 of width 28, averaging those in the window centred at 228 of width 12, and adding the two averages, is 2.6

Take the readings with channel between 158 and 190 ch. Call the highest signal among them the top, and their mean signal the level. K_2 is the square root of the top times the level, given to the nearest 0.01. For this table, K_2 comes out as 1.27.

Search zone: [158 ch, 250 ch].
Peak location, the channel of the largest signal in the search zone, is 244.0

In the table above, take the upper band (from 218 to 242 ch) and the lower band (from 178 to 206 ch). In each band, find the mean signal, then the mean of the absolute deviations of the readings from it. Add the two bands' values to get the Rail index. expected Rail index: 0.22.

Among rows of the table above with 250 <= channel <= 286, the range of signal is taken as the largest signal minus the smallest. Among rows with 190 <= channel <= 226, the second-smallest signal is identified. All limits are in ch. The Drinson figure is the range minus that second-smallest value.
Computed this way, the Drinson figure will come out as -0.84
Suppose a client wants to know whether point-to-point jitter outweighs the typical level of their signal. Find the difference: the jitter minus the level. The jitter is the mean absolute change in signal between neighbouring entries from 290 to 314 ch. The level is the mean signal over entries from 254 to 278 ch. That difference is -1.48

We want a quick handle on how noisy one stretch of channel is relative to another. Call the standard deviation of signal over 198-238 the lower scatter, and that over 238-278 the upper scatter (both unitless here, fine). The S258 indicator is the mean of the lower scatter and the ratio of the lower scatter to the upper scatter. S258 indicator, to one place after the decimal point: 6.4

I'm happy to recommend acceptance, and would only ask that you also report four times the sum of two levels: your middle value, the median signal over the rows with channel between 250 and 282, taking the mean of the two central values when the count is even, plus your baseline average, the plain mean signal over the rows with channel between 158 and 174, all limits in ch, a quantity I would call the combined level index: 9.4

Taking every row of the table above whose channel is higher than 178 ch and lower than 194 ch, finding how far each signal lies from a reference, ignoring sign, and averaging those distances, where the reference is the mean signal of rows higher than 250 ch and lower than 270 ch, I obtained 0.093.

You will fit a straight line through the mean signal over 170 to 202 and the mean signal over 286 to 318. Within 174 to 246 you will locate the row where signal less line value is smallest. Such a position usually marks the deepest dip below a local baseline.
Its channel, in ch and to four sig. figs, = 200.0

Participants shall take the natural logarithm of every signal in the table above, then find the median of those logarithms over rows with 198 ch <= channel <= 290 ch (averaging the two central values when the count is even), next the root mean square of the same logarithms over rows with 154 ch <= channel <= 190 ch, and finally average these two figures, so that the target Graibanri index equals 0.350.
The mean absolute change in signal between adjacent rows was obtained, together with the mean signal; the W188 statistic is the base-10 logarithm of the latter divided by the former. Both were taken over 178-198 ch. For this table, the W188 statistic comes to 1.58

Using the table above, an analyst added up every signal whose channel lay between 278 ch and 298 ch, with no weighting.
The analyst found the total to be 7.9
